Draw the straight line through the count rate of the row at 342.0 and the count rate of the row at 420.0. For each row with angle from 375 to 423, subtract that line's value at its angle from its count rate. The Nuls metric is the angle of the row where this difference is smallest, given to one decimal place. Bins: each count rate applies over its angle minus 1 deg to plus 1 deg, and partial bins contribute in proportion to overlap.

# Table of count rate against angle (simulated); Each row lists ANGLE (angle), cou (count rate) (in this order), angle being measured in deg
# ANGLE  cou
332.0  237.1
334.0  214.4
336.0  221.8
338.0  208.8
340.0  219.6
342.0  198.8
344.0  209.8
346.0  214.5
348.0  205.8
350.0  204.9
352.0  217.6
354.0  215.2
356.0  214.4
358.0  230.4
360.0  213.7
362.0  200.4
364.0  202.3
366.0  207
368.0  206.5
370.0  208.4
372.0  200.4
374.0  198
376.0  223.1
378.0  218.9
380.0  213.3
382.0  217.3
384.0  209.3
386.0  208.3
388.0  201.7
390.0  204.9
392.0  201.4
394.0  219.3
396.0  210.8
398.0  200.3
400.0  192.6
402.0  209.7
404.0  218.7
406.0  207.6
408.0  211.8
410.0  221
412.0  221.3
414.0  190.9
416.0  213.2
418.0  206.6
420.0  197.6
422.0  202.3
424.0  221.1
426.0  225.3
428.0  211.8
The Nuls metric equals 414.0 deg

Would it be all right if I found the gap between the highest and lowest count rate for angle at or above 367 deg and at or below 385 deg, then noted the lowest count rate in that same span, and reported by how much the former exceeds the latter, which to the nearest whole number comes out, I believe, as -173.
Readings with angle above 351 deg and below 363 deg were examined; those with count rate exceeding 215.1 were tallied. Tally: 3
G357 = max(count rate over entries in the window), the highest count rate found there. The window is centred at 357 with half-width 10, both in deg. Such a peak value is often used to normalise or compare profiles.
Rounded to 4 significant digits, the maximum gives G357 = 230.4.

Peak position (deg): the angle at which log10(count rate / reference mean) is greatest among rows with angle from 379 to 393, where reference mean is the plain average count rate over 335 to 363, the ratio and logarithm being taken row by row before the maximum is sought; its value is 382.0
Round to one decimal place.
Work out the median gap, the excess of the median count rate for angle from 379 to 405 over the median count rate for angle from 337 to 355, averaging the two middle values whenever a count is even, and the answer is -0.5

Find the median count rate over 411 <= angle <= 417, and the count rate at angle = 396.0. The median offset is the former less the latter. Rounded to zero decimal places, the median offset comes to 2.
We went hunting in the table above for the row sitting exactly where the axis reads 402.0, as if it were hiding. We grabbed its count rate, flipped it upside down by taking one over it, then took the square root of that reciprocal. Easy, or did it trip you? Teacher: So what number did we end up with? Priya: 0.0691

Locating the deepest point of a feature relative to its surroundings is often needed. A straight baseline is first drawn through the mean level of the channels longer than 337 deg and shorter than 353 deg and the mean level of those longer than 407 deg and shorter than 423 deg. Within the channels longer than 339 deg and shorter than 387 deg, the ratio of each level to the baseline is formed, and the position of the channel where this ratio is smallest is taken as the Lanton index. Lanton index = 342.0 deg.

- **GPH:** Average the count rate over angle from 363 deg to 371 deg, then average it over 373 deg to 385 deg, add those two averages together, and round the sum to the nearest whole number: 419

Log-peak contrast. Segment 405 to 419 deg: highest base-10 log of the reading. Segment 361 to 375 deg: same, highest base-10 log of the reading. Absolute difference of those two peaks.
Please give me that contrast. 0.026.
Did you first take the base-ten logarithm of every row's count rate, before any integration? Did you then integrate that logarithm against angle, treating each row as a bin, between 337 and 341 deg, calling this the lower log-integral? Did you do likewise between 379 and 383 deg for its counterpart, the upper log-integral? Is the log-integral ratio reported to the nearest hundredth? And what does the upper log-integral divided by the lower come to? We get 1.00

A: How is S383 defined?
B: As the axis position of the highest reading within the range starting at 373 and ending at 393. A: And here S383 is 376.0 deg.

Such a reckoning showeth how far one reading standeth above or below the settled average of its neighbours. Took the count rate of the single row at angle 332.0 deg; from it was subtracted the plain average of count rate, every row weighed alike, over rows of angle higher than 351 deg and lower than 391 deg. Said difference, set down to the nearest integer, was 27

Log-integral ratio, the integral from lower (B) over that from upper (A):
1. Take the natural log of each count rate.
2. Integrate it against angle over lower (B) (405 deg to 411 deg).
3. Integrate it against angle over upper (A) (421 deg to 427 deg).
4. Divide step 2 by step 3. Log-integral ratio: 1.00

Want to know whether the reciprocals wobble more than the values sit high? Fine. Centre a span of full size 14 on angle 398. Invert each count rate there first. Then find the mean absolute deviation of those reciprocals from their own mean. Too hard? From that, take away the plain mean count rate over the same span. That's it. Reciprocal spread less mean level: -208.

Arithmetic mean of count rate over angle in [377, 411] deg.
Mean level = 210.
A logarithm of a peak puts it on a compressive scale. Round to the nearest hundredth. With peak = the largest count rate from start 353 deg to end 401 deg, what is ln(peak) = 5.44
